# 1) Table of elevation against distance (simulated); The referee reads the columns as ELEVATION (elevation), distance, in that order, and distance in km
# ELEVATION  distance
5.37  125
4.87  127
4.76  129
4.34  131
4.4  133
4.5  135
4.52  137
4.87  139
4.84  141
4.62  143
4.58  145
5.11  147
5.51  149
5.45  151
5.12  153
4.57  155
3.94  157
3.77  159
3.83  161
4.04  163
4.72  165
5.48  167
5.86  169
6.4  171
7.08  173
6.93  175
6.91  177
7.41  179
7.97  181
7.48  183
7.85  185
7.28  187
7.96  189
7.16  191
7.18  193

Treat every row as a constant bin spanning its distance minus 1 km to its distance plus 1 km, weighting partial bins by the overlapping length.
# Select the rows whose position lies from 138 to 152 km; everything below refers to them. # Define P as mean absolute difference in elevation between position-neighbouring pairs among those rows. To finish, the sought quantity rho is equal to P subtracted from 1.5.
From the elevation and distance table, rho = 1.29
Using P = 0.21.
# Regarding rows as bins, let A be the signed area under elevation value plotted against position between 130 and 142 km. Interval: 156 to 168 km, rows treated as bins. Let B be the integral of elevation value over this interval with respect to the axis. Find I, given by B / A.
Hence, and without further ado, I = 0.94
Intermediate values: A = 55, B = 51.6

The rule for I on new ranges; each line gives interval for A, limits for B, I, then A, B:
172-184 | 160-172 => 0.69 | 88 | 60.7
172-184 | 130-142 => 0.63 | 88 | 54.9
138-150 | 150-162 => 0.90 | 59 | 53.4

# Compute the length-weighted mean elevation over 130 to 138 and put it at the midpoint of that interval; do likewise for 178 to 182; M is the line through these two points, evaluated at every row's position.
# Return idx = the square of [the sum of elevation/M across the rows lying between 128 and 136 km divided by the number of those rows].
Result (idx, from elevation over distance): 1.10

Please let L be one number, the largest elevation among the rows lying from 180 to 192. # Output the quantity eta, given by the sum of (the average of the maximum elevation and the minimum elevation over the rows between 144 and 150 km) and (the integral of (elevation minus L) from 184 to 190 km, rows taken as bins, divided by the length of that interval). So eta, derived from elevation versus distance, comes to 4.8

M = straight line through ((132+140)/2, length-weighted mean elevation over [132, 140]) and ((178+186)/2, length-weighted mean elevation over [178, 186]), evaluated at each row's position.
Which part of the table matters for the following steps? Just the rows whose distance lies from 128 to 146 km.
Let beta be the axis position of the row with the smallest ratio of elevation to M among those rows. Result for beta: 145 km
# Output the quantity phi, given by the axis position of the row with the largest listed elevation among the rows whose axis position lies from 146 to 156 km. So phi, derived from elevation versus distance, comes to 149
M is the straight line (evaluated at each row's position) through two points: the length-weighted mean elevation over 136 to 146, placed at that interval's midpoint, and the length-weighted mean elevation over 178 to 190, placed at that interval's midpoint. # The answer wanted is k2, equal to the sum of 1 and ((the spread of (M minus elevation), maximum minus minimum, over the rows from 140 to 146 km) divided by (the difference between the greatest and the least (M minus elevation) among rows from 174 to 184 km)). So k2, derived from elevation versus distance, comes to 1.7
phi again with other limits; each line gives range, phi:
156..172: 171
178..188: 181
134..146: 139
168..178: 173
